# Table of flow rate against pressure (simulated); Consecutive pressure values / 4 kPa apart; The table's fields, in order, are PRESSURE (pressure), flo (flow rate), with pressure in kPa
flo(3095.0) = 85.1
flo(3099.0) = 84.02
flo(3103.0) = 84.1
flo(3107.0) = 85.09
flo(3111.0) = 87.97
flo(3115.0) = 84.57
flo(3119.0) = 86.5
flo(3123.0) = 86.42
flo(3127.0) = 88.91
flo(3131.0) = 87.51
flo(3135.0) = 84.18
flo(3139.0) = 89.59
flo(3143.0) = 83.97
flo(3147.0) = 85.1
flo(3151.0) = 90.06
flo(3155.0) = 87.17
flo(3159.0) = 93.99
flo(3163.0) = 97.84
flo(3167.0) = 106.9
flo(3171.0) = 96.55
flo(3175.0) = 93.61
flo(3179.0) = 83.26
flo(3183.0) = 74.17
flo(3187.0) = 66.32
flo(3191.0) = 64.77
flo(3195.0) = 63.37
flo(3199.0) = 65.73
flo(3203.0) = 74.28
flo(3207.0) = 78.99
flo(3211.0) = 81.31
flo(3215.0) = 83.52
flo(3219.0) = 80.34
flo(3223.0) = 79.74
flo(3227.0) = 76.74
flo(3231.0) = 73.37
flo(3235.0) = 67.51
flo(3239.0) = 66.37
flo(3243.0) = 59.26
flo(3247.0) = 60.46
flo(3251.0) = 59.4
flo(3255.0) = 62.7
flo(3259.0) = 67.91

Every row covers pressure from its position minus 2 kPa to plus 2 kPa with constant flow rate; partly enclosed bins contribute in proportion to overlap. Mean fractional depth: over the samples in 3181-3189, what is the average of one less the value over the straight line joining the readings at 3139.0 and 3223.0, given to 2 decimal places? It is 0.17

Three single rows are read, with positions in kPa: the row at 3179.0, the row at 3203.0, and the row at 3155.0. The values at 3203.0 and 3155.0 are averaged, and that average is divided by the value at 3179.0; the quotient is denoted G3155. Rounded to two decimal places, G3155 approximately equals 0.97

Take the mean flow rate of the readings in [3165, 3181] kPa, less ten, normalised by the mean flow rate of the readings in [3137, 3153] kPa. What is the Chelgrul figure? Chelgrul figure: 0.98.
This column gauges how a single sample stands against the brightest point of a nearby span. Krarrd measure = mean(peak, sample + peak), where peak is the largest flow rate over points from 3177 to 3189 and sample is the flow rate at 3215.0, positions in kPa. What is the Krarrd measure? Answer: 125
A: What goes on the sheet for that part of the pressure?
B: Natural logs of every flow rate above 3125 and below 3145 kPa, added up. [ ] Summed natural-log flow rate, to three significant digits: 22.3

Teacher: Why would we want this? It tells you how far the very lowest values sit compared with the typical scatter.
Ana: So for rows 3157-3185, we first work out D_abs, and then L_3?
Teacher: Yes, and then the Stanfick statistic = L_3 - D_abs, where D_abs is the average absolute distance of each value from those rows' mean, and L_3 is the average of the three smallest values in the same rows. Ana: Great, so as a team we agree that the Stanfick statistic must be 76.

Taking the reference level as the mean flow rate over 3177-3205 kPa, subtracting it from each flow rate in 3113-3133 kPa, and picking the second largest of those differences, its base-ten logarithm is 1.24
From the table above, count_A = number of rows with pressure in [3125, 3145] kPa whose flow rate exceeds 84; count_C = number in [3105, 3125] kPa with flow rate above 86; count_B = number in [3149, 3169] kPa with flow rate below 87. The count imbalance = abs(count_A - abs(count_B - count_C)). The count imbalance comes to 1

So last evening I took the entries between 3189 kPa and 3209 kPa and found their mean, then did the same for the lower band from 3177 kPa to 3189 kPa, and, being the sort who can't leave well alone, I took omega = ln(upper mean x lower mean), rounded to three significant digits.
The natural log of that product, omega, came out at 8.55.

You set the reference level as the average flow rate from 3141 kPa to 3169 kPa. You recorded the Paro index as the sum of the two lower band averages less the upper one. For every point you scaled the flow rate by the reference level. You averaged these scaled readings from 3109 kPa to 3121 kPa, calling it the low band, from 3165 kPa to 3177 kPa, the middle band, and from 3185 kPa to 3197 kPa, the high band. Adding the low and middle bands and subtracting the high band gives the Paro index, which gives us 1.31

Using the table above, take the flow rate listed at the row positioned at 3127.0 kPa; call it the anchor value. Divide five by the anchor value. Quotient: 0.0562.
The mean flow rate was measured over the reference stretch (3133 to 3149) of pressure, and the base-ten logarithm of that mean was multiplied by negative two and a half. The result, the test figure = -4.83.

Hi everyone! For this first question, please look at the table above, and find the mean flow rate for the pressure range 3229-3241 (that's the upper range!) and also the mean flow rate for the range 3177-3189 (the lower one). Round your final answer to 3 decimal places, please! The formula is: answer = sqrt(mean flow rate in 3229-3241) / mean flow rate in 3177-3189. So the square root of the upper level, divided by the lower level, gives 0.111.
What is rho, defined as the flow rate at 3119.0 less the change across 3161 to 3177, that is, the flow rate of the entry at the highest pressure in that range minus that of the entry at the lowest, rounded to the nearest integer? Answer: 91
